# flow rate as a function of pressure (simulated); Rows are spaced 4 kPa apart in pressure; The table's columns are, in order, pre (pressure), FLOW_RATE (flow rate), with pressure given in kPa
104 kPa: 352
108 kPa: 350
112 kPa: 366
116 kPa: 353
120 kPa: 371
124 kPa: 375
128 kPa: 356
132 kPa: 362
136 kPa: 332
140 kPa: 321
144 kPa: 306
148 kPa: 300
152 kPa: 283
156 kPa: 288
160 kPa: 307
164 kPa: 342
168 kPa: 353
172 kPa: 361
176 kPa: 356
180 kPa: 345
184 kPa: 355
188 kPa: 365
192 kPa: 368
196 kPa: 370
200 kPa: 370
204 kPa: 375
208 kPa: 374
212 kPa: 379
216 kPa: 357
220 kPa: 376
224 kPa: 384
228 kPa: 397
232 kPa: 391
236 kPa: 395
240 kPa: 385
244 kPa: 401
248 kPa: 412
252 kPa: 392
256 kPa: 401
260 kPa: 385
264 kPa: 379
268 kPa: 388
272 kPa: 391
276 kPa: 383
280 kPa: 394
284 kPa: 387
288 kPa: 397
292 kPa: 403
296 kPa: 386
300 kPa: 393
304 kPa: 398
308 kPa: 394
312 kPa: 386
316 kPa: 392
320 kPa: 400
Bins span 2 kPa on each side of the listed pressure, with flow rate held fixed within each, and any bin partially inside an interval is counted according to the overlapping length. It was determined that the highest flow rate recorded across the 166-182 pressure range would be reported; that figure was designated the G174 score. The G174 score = 361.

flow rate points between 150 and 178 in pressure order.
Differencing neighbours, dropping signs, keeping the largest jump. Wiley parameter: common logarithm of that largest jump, 1.54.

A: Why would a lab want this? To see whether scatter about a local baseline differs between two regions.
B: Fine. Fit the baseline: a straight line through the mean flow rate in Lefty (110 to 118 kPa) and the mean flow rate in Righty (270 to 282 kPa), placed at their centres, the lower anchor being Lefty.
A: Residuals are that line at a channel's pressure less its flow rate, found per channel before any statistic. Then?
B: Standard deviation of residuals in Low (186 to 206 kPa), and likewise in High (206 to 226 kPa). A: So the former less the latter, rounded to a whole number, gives -7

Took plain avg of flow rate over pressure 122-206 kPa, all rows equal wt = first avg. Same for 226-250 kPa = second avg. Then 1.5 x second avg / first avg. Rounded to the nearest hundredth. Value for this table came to 1.74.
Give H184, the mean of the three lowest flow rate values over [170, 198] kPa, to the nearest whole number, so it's 352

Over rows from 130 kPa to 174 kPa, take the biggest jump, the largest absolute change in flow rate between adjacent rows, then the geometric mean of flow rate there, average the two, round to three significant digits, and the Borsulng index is 179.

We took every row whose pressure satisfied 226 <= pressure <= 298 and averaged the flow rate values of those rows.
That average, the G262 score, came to 393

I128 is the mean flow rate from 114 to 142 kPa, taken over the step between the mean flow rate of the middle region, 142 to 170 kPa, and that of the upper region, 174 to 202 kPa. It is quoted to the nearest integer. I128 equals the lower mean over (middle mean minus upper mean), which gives -7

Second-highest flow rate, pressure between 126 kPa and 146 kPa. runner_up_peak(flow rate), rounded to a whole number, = 356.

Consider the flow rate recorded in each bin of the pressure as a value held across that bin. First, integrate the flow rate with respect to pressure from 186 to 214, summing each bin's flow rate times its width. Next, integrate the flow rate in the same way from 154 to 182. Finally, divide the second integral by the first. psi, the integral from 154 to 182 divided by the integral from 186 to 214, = 0.90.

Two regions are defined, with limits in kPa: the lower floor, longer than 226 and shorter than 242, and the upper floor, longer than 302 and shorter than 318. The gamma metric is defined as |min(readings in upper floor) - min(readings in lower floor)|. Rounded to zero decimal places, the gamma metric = 1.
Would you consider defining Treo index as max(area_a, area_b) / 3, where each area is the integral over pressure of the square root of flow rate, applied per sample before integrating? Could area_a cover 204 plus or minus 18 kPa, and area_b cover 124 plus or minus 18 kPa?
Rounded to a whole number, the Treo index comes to 231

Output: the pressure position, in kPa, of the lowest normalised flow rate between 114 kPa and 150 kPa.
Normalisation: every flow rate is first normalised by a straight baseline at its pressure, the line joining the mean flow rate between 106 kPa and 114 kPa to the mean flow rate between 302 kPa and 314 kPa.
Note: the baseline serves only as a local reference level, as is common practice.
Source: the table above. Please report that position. 148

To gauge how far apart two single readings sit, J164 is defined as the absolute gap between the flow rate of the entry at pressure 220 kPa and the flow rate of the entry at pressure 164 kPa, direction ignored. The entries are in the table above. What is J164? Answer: 34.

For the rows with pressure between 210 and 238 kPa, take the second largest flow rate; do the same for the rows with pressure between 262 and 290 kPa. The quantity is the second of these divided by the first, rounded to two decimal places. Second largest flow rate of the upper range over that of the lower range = 1.00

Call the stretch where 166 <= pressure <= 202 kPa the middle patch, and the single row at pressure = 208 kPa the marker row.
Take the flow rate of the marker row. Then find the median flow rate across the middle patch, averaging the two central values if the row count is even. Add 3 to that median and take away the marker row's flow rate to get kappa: -10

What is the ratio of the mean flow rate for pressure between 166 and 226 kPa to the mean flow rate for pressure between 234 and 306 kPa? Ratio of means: 0.931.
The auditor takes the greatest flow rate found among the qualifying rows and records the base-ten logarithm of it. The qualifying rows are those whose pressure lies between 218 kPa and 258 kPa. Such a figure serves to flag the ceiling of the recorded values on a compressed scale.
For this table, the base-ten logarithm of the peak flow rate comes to 2.61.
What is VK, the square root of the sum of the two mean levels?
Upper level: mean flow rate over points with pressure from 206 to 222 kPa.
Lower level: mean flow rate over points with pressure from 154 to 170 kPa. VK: 26.3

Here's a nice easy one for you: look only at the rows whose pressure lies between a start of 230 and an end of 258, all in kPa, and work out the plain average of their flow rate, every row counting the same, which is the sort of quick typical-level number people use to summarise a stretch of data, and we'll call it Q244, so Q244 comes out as 397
